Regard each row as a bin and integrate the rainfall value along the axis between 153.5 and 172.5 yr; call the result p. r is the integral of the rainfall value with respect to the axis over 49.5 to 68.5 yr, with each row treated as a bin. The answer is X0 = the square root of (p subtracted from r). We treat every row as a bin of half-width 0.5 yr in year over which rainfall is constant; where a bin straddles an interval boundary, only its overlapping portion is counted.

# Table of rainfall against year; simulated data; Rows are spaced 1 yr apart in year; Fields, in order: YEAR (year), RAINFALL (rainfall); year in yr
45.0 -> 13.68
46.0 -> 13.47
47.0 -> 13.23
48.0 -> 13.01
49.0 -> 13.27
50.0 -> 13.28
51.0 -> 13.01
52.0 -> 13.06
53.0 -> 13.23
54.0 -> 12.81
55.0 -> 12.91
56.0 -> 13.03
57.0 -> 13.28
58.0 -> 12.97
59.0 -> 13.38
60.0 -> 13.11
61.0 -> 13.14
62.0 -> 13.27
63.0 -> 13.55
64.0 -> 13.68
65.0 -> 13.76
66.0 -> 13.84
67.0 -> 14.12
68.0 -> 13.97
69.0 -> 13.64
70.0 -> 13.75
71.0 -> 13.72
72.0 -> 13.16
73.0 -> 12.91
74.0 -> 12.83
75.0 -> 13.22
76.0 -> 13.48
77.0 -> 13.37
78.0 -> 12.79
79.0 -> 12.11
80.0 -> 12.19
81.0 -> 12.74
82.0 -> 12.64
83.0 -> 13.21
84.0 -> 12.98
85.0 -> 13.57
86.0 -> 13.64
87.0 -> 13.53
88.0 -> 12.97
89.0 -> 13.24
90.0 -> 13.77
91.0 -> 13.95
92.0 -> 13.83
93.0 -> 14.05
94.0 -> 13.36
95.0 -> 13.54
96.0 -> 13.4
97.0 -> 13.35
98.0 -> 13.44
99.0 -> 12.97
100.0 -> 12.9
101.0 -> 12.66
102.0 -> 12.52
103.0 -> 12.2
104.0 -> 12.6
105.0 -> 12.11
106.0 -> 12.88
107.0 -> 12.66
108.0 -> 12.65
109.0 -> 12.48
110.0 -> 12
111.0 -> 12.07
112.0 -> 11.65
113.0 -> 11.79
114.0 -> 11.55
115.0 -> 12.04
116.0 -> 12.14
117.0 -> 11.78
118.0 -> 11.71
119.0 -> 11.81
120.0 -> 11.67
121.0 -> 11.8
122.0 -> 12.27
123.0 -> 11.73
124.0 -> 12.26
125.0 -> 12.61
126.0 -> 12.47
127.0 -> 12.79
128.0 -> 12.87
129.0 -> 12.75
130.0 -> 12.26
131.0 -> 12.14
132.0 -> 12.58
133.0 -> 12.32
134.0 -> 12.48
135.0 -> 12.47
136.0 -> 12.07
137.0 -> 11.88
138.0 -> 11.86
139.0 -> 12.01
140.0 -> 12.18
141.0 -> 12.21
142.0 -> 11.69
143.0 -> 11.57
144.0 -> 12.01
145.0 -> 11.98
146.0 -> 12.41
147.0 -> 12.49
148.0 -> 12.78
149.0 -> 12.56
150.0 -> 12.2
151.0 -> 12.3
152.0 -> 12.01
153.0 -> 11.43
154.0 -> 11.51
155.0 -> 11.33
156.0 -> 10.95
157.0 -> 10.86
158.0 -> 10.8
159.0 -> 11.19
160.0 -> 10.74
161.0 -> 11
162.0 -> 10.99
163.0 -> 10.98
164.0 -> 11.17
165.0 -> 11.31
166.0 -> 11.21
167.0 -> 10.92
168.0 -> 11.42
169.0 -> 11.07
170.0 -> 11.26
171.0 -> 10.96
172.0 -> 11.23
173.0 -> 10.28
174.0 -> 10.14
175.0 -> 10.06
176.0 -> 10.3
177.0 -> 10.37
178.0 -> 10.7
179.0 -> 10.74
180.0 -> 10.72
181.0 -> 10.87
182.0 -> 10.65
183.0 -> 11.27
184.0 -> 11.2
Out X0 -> 6.5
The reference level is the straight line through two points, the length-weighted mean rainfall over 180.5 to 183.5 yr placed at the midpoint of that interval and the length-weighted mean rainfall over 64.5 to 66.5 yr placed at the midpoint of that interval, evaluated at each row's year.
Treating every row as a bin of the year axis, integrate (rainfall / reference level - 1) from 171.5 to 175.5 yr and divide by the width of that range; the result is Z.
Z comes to -0.06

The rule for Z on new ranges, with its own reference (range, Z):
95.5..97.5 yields 0.03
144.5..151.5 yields 0.05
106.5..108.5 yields -0.01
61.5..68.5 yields -0.01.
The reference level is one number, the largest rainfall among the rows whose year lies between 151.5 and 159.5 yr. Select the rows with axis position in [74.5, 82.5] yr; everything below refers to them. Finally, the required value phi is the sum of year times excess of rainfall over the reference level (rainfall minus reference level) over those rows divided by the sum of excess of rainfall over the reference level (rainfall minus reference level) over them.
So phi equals 77.6 yr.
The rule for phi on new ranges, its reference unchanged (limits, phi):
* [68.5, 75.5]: 71.6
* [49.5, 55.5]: 52.3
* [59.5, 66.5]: 63.4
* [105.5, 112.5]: 106.6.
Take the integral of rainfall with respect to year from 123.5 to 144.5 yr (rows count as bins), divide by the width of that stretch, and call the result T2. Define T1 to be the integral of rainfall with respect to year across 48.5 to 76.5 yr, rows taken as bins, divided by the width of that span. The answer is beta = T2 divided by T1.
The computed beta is 0.92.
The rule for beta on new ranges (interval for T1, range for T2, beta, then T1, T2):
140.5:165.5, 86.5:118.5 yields 1.10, 11.6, 12.7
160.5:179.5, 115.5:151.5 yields 1.12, 10.8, 12.2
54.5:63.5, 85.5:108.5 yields 1.00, 13.2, 13.1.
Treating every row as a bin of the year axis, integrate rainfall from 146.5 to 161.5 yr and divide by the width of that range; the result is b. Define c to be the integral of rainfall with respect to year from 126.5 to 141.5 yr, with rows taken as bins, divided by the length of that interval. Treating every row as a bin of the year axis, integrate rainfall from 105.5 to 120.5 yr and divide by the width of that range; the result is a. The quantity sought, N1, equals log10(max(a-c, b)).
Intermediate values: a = 12.1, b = 11.6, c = 12.3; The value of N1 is 1.06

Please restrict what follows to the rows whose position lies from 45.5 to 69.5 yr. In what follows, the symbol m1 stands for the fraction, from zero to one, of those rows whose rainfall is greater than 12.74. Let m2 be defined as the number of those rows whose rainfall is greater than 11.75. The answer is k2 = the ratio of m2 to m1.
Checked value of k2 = 24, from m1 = 1.0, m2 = 24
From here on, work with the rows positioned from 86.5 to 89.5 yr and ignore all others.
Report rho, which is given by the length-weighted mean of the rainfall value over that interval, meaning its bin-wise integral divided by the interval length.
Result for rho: 13.2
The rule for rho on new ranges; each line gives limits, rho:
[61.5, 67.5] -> 13.7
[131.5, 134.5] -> 12.5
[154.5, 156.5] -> 11.1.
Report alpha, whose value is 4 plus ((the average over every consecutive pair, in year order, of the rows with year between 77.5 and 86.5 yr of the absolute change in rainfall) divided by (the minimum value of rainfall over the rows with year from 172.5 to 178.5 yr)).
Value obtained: 4.04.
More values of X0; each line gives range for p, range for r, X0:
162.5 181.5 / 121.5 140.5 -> 5.3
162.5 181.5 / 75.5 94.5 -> 6.8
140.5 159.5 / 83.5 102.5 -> 5.4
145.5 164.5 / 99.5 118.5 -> 3.6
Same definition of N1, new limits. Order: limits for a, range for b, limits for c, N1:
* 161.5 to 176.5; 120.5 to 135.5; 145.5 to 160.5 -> 1.09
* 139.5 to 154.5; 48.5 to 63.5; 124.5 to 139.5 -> 1.12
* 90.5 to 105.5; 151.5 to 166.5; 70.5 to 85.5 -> 1.05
